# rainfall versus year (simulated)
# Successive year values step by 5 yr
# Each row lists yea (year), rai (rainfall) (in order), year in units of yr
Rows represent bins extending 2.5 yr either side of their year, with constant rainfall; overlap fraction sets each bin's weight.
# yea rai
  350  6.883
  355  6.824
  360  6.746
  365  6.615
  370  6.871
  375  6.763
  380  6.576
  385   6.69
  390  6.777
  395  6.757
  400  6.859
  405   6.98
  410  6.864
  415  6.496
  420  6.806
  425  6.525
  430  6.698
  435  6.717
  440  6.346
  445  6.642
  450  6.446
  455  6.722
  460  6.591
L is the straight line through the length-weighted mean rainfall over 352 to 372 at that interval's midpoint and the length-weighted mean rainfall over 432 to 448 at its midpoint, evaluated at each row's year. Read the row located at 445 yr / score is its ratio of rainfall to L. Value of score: 1.01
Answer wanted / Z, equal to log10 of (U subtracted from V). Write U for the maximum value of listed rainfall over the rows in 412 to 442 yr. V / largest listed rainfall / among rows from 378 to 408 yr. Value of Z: -0.76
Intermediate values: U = 6.806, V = 6.98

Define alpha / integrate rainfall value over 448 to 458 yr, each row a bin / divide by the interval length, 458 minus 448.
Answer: 6.59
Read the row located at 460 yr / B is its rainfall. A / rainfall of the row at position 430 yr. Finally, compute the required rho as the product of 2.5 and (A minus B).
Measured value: 0.3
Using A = 6.698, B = 6.591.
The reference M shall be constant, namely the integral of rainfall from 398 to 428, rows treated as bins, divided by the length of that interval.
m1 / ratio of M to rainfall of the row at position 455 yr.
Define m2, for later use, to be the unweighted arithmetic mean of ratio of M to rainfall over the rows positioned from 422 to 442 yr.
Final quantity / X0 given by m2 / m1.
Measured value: 1.02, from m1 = 1.00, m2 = 1.03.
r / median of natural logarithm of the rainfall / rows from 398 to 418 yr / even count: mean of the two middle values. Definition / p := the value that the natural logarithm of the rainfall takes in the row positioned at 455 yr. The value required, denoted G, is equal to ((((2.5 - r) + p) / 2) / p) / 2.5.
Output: 0.260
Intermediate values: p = 1.905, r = 1.93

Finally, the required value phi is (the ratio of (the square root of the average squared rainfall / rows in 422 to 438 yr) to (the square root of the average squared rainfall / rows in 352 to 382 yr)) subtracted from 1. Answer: 0.013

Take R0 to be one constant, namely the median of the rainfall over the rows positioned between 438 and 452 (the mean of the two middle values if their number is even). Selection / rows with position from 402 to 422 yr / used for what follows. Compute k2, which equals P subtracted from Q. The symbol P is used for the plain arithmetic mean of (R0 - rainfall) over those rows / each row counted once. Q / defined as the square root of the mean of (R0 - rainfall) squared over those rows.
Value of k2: 0.73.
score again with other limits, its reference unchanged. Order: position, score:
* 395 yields 1.01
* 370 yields 1.02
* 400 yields 1.03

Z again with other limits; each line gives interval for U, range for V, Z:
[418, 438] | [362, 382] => -1.19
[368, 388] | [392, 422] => -0.96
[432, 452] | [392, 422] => -0.58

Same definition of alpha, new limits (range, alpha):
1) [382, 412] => 6.82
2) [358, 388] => 6.71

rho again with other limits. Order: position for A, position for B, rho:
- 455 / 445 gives 0.2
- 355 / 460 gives 0.6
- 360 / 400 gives -0.3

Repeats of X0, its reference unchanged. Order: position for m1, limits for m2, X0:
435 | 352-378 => 0.99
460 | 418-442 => 1.00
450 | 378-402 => 0.96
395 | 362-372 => 1.00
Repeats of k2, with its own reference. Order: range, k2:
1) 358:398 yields 0.57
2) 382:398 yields 0.59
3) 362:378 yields 0.62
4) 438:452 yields 0.16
